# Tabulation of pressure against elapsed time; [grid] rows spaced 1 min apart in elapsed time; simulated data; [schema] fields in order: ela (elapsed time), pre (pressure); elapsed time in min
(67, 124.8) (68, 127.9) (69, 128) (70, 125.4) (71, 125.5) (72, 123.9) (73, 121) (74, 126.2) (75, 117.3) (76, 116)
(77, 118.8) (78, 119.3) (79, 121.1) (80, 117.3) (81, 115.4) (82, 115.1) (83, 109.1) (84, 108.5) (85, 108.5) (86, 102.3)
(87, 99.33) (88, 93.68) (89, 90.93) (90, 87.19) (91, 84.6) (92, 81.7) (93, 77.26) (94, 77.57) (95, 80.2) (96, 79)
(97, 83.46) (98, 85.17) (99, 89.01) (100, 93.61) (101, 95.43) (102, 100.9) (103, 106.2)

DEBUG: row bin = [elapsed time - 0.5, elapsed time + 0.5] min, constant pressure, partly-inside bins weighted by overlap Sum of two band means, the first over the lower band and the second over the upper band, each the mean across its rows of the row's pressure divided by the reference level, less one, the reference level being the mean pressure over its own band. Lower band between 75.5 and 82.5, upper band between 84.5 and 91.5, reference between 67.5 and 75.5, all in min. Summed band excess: -0.29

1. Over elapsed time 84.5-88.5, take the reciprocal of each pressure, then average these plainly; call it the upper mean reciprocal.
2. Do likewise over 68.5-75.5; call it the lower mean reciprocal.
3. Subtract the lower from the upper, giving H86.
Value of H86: 0.0019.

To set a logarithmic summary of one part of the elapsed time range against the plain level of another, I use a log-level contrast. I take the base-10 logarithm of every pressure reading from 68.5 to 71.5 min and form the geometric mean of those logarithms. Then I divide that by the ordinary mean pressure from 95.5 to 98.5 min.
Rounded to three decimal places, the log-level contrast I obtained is 0.025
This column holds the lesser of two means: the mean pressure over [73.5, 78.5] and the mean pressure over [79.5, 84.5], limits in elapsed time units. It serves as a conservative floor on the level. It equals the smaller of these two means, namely 113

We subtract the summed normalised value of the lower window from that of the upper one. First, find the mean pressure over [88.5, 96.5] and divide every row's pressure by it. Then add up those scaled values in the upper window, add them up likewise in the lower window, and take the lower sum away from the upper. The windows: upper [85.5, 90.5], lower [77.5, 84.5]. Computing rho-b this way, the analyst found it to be -4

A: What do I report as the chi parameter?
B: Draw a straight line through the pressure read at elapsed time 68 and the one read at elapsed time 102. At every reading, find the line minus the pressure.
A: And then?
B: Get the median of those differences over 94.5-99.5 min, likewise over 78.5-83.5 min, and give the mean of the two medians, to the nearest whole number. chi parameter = 12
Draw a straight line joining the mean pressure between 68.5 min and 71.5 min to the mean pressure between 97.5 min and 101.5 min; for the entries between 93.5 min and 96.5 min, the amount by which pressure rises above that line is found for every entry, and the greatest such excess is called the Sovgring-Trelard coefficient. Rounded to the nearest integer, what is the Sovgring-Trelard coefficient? -16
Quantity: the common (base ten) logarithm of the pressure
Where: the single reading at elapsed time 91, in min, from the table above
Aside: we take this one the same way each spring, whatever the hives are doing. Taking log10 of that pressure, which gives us 1.93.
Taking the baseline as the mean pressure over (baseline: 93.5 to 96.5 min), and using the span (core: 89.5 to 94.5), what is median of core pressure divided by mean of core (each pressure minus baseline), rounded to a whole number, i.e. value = 30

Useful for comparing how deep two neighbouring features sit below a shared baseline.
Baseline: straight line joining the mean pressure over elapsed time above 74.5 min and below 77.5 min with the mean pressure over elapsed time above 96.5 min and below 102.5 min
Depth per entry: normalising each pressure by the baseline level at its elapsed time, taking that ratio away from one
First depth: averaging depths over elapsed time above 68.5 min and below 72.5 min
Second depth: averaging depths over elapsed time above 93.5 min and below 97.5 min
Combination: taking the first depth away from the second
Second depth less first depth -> 0.181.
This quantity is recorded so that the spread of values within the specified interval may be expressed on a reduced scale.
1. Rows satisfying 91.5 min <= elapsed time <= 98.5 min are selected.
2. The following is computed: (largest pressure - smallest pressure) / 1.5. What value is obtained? 5.3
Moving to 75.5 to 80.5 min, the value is 3.4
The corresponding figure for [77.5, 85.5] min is 8.4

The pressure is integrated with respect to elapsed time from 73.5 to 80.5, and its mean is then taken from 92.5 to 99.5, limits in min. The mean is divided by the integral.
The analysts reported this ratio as 0.10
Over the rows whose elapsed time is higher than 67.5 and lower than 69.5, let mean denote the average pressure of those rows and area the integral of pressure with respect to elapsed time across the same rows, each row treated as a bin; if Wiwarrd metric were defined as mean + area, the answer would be 384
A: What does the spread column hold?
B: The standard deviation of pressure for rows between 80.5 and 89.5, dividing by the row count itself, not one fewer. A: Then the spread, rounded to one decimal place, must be 8.3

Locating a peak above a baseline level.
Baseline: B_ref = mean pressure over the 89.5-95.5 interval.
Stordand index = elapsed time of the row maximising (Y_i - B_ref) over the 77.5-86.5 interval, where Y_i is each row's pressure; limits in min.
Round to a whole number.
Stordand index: 79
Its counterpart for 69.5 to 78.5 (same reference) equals 74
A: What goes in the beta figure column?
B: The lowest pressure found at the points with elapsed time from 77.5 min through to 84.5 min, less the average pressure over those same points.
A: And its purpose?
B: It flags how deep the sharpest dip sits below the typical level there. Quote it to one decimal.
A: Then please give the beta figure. -6.6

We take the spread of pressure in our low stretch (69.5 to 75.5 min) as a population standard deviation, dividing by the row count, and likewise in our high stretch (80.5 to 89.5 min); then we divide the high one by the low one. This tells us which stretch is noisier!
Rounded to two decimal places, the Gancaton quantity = 2.63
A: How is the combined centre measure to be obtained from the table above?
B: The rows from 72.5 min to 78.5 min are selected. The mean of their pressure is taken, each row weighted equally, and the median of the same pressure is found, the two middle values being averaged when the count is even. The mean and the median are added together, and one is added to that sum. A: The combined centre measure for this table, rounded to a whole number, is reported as 240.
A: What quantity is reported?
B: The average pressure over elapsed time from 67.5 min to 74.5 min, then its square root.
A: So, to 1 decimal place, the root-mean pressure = 11.2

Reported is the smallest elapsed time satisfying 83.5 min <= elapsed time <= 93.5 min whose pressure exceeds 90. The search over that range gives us 84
